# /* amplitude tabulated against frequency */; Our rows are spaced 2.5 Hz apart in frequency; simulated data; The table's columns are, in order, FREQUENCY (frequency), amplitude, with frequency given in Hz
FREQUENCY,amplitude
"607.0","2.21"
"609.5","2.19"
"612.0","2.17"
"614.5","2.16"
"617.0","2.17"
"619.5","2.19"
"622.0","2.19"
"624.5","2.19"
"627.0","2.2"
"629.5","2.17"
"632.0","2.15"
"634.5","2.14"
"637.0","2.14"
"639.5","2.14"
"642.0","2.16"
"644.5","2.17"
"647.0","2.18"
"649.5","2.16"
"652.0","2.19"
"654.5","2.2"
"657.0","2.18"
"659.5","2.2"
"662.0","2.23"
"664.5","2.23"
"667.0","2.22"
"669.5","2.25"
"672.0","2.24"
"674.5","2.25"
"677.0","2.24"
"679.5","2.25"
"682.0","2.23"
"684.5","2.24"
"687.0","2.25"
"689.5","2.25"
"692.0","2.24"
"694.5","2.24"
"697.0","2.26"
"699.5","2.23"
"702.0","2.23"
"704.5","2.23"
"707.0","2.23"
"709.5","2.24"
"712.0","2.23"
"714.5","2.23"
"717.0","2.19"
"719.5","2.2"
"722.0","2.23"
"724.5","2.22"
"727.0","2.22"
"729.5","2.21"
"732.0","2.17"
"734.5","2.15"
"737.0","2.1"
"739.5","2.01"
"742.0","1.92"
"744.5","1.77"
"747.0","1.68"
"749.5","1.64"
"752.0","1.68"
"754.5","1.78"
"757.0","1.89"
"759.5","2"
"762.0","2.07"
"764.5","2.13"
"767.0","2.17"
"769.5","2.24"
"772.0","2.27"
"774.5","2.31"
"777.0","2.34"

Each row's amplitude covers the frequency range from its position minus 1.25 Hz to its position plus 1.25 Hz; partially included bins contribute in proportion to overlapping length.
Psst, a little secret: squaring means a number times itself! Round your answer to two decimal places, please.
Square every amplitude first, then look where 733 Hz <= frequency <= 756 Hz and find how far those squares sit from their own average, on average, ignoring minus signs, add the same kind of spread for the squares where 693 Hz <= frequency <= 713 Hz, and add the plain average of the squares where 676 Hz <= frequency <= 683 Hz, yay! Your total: 5.68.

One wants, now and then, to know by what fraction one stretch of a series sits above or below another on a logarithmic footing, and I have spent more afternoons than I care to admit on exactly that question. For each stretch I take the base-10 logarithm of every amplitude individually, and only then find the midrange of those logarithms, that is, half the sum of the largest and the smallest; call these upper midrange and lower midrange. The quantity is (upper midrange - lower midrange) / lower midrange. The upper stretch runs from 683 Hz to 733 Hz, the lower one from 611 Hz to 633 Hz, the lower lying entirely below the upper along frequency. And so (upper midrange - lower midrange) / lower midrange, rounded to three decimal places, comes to 0.023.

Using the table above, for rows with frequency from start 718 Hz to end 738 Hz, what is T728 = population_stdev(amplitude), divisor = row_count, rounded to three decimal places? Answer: 0.042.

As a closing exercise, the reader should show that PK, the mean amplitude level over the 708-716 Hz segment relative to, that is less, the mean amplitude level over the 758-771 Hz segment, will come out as 0.11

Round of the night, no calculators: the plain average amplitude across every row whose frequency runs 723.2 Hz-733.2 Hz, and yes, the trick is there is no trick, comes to 2.21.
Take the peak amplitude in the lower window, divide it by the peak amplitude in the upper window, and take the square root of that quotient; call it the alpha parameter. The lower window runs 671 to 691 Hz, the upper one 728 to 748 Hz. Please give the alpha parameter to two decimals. 1.01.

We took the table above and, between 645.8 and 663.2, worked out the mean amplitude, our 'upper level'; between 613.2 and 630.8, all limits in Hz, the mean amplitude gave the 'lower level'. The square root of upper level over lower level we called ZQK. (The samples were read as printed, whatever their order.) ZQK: 1.00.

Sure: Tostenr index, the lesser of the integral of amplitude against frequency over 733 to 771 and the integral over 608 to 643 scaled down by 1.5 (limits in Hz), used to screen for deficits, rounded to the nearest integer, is 51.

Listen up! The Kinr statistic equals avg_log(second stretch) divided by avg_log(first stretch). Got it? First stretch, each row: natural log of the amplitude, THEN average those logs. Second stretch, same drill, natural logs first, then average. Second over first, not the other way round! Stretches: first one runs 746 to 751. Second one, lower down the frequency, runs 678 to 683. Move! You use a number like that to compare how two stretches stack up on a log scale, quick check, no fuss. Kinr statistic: 1.59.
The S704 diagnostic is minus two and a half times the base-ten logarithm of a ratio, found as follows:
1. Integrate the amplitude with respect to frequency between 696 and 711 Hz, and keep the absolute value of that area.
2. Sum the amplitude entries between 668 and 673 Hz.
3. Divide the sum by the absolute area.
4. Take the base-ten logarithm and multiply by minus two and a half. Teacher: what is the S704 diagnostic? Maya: 2.2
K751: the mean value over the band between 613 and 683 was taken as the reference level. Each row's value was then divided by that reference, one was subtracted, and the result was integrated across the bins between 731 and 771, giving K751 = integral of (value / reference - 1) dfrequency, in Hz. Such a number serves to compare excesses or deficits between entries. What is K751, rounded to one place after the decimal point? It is -4.2 Hz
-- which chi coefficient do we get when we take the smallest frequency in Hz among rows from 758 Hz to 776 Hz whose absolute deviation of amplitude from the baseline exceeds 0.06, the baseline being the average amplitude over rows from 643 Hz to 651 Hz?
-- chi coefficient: 759.5 Hz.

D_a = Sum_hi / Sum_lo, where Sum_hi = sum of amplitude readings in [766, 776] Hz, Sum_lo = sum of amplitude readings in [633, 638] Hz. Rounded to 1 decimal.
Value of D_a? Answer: 2.1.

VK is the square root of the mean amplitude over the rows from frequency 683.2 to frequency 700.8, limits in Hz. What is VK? 1.50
